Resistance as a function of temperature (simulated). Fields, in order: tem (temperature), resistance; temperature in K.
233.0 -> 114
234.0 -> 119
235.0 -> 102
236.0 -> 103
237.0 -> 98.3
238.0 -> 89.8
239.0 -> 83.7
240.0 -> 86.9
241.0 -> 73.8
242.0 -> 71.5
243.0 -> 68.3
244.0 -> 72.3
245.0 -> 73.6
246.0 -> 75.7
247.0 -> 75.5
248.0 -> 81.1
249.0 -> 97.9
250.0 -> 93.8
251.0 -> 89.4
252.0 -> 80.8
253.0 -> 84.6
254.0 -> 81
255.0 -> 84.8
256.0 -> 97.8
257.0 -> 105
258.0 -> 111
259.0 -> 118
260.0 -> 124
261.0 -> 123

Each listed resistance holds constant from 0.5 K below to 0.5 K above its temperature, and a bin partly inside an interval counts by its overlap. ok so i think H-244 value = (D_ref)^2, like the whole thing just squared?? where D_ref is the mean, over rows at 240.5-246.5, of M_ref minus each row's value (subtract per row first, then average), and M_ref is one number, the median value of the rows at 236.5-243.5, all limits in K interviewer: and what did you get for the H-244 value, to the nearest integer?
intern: 125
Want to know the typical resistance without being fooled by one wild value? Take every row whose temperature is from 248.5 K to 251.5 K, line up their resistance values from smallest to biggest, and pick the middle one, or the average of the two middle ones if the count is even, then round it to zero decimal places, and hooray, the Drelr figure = 94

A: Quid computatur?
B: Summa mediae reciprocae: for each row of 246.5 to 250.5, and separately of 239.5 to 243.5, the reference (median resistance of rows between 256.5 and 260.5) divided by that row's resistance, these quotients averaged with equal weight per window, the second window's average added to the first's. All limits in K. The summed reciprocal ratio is 2.87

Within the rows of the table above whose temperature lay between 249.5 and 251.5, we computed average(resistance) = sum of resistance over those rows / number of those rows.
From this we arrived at 92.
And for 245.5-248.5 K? 77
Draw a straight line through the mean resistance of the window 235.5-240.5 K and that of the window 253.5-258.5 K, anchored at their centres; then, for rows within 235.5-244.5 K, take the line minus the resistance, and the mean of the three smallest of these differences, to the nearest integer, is -5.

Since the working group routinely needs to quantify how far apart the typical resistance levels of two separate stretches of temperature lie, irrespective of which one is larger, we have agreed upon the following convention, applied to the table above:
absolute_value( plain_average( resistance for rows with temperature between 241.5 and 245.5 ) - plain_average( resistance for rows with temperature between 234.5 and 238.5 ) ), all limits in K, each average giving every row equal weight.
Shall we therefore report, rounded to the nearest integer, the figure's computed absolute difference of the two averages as 27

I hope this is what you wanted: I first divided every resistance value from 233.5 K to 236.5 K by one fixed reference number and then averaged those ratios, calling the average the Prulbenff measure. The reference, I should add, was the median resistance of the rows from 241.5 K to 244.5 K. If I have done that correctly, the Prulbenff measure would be 1.51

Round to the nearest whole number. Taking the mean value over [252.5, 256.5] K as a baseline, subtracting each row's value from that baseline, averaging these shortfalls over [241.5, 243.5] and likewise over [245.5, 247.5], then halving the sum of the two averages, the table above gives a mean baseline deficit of 14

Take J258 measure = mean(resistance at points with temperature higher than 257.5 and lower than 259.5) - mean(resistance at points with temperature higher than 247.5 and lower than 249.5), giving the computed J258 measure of 25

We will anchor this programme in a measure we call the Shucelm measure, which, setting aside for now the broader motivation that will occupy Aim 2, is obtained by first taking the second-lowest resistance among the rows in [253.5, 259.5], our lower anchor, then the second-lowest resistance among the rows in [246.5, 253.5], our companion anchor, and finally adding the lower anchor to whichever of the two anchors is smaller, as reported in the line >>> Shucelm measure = 166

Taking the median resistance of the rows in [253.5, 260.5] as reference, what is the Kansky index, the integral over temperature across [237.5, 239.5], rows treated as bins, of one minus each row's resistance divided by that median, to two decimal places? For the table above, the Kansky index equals 0.35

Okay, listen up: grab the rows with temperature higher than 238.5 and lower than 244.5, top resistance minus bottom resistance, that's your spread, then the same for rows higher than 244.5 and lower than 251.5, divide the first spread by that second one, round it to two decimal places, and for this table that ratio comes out 0.77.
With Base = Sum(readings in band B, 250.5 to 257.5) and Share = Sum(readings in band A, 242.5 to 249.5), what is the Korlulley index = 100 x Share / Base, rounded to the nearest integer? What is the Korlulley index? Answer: 87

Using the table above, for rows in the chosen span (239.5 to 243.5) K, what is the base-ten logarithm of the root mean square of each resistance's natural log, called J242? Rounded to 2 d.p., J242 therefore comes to 0.64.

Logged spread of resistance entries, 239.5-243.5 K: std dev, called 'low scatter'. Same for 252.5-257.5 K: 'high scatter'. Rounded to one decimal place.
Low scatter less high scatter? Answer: -2.1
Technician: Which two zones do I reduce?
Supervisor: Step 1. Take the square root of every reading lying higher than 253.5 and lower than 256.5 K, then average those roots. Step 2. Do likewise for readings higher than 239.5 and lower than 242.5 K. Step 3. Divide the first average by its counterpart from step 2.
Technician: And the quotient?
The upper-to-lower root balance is 1.07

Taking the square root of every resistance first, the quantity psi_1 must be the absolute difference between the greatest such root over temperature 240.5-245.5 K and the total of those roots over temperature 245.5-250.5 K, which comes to 37.4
